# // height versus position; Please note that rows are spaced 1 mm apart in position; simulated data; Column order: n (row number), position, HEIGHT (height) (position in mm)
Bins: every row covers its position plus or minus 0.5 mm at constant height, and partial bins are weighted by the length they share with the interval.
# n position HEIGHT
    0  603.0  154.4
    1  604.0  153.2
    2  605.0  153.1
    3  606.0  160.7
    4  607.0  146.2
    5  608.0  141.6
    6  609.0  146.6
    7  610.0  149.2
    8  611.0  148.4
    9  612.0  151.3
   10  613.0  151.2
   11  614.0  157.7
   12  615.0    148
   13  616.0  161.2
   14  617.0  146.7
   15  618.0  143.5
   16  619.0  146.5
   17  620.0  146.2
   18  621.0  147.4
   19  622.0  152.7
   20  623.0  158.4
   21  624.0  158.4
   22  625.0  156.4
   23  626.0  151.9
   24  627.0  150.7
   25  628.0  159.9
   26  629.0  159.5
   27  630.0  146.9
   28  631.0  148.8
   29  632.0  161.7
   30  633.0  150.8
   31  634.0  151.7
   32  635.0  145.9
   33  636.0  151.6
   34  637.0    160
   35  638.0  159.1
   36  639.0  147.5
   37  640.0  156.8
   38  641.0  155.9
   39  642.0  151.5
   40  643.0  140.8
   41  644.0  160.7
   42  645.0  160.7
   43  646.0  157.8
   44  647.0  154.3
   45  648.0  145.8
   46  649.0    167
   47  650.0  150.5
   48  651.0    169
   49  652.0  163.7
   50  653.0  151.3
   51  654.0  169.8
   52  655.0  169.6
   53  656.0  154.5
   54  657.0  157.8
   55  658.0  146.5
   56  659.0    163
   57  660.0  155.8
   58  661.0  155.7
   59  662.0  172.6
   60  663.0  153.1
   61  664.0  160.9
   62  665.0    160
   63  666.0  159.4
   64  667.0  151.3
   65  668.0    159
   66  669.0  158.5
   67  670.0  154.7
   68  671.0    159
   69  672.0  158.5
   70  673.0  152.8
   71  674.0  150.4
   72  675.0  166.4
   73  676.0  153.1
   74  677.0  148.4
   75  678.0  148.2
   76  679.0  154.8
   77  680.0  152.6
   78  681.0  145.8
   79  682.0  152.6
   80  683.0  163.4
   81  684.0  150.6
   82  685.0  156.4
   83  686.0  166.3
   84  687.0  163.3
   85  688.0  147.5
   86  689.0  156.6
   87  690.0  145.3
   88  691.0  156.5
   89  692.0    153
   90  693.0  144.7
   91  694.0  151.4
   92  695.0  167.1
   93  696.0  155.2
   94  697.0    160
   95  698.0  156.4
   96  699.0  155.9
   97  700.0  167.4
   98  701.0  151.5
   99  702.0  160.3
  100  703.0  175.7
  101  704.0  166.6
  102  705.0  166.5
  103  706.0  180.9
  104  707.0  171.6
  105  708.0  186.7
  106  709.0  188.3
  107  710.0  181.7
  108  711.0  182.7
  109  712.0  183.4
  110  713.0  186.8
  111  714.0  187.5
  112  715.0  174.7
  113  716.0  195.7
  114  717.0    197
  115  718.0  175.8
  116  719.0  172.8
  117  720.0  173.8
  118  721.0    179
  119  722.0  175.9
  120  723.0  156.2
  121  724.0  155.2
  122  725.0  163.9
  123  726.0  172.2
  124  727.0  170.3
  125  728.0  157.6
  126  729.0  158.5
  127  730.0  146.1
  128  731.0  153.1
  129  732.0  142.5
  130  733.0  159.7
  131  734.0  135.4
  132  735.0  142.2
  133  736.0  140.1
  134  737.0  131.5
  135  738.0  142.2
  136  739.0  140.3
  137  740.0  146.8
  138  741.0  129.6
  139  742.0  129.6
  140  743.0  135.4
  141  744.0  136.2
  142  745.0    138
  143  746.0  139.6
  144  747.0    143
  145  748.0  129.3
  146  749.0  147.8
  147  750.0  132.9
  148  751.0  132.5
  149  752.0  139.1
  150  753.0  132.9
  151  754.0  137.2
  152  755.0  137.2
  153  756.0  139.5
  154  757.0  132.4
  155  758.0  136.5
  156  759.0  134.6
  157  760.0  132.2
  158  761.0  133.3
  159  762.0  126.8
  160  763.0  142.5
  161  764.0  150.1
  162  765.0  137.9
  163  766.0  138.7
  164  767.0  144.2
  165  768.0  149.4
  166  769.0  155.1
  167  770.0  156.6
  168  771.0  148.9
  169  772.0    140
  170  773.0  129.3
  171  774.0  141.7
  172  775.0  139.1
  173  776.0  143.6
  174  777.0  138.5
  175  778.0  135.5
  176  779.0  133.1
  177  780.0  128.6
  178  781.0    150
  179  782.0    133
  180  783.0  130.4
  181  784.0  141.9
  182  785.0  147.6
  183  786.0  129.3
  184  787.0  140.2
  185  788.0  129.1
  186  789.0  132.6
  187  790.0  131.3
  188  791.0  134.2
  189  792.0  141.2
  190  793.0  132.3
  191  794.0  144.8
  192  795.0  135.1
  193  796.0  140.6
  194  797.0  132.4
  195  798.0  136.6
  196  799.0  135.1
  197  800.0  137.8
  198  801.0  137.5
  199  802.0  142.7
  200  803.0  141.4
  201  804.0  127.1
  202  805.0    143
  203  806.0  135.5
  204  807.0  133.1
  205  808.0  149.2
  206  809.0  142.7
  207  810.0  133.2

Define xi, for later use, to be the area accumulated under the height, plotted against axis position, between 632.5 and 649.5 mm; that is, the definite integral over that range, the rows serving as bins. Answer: 2618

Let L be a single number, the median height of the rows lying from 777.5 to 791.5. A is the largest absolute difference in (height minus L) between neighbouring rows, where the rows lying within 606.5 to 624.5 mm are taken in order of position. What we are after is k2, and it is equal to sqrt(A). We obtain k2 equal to 3.8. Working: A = 14.5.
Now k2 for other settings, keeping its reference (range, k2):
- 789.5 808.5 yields 4.0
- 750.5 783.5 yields 4.6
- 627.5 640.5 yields 3.6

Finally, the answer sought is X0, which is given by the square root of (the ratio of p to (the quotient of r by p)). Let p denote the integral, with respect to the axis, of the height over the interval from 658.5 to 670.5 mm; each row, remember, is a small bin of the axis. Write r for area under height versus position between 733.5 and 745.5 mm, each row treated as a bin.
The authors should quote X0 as 46.9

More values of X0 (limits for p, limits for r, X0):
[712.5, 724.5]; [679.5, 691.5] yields 49.4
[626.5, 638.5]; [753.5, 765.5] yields 45.6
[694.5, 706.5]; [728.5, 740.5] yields 47.1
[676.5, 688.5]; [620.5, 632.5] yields 43.0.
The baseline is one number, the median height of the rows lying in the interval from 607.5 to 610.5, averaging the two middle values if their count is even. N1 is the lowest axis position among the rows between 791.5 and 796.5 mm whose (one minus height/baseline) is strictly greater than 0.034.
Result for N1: 792.0 mm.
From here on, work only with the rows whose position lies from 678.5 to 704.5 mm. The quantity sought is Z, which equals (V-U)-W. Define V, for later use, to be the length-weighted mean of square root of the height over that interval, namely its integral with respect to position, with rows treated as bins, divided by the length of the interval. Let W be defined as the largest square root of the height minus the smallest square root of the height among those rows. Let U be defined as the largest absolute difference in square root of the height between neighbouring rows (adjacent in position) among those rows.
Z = 10.7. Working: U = 0.63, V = 12.5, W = 1.23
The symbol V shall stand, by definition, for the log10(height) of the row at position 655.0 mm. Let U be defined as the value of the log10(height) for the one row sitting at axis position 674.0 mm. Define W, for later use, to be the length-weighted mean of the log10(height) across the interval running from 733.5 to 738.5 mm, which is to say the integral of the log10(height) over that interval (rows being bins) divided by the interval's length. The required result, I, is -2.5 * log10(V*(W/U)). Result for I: -0.85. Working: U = 2.18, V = 2.229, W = 2.14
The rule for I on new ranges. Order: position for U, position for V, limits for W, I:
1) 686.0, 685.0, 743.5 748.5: -0.81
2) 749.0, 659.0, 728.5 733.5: -0.87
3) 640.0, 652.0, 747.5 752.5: -0.83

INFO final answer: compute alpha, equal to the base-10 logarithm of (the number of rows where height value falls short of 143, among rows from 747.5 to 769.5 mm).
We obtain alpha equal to 1.23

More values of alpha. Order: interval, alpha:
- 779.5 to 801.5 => 1.28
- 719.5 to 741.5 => 0.90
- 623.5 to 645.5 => 0.00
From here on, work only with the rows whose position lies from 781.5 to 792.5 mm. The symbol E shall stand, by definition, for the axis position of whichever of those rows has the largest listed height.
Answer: 785.0 mm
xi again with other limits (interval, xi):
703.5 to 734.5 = 5298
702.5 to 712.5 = 1784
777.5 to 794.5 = 2315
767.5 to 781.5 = 1989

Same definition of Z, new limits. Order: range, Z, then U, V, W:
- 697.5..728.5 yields 10.6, 0.78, 13.2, 1.73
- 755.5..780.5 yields 9.9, 0.68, 11.8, 1.25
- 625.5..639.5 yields 11.2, 0.52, 12.4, 0.64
